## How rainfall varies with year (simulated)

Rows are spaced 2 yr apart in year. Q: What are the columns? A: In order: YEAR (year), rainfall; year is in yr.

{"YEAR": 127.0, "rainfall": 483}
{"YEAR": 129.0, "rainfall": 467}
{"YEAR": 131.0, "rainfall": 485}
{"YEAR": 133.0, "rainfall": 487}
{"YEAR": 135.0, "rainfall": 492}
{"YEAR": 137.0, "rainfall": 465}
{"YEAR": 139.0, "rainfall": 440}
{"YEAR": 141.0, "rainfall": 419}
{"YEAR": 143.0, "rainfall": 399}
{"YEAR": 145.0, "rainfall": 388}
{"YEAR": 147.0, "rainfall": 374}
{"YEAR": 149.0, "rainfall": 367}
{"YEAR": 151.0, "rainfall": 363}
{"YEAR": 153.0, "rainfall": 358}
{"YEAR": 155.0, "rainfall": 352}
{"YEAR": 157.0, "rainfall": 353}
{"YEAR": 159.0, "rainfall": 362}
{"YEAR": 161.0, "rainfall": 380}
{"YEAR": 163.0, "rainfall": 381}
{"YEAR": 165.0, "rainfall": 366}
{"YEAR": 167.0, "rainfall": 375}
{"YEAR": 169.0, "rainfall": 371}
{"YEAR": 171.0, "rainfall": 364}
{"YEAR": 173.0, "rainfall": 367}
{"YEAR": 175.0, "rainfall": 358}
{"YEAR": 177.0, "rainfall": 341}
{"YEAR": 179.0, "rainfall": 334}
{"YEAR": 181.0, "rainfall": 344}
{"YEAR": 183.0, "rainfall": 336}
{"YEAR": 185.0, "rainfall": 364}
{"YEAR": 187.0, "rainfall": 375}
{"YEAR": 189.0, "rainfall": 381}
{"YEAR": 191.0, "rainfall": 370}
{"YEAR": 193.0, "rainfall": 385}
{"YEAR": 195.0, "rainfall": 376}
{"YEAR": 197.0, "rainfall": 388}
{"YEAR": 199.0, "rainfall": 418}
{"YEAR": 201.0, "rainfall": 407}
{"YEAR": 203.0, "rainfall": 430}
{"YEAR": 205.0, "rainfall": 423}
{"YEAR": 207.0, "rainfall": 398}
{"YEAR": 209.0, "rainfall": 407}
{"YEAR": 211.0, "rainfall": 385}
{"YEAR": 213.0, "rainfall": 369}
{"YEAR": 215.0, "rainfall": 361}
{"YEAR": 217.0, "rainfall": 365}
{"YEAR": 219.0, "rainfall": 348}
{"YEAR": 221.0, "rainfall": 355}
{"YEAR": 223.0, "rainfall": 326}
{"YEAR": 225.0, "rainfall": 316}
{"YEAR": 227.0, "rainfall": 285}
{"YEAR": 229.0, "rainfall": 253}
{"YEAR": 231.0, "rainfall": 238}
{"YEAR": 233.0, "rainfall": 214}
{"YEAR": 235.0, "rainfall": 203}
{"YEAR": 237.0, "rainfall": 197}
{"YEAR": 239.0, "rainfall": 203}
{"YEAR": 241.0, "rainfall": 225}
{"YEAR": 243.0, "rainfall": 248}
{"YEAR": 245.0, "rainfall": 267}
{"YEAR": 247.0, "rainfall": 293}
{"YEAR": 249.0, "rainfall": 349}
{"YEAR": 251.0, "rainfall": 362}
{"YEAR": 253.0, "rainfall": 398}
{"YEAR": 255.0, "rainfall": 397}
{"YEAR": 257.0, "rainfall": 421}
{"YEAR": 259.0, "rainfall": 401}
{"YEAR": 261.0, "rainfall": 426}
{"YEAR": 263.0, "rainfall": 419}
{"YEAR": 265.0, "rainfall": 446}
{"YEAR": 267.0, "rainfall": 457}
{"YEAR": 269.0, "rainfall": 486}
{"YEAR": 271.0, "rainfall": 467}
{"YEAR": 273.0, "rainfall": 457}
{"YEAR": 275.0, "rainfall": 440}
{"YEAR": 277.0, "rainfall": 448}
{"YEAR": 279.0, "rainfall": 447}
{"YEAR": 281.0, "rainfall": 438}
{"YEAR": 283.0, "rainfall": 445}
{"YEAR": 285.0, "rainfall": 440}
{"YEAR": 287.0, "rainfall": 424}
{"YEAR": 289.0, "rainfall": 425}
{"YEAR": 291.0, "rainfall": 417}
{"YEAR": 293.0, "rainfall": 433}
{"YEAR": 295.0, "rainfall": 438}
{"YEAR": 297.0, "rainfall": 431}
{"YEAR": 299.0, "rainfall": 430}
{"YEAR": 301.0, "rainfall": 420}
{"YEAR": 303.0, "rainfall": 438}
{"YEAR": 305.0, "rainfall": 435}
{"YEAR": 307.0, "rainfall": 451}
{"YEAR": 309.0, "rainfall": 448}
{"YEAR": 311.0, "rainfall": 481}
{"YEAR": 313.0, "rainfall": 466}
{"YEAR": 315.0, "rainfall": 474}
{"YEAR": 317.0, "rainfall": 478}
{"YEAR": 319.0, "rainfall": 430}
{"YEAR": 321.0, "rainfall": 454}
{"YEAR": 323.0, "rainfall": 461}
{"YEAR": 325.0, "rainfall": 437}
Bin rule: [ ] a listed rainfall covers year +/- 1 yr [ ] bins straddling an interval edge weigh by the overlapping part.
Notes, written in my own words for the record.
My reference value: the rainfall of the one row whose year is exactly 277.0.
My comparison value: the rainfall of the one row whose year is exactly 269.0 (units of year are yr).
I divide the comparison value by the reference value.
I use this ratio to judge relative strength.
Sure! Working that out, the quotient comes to 1.08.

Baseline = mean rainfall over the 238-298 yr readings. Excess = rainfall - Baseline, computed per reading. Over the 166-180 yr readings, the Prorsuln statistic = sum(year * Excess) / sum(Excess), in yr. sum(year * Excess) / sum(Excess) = 174.4 yr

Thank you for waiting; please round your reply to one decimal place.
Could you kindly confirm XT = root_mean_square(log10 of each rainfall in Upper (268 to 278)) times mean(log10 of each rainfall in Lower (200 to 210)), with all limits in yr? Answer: 7.0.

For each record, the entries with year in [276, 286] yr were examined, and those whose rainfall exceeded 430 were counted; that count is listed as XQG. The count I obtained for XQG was 5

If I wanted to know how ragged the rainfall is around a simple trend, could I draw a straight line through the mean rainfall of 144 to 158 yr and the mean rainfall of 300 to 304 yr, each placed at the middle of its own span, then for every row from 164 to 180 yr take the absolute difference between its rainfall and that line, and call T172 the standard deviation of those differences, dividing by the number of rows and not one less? 15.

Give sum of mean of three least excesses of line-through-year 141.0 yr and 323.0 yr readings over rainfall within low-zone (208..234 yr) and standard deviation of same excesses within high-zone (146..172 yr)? 57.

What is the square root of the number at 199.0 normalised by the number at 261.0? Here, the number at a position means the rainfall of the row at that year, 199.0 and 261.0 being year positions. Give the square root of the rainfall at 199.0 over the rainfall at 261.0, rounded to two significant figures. 0.99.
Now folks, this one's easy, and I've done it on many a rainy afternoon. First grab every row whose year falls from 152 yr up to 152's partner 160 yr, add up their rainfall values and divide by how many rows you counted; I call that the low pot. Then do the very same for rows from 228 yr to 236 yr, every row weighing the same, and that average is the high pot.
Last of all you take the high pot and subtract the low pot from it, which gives -129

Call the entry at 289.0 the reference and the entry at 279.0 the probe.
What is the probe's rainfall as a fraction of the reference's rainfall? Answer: 1.05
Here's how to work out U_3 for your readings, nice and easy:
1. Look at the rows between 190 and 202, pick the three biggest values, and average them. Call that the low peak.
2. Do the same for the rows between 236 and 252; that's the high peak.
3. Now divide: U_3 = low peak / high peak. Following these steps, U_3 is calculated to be 1.21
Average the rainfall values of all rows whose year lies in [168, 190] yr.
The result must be 358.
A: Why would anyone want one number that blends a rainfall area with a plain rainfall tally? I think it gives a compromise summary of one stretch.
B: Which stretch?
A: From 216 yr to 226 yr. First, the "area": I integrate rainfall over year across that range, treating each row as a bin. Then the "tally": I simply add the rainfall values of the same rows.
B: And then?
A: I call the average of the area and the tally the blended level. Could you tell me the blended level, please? 2565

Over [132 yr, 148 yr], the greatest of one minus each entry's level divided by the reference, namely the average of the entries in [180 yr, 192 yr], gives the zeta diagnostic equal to -0.03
